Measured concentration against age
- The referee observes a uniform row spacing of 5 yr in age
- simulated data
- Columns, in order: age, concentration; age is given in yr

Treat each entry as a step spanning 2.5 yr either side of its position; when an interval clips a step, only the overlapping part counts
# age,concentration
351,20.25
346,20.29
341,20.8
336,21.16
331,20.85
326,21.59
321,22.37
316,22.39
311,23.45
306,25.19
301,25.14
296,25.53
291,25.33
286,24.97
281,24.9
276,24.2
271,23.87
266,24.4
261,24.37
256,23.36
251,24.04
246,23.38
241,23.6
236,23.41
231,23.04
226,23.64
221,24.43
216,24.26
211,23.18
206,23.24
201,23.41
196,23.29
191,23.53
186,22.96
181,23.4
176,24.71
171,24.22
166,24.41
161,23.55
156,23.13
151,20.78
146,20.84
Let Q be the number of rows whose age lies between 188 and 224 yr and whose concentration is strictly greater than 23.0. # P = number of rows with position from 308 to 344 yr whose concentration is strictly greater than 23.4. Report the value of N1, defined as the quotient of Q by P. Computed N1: 7.0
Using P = 1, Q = 7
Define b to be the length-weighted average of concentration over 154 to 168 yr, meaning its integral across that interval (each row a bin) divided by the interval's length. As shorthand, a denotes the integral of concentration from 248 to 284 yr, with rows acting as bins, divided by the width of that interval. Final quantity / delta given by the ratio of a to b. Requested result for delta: 1.02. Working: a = 24.2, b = 23.7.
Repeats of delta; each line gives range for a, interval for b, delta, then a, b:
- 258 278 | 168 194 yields 1.02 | 24.2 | 23.8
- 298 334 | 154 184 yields 0.96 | 23.0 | 23.9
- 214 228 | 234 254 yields 1.02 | 24.1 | 23.6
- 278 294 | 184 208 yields 1.08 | 25.1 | 23.3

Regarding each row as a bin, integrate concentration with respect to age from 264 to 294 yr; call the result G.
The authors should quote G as 739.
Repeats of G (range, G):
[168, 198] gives 711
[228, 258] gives 704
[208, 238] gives 710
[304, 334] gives 677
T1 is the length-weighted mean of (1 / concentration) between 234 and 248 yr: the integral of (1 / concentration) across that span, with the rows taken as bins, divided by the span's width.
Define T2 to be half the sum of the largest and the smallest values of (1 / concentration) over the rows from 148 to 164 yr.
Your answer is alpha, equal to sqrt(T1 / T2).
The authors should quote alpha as 0.97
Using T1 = 0.0426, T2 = 0.0453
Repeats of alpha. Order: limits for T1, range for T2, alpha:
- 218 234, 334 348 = 0.93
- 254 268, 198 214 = 0.98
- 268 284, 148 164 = 0.95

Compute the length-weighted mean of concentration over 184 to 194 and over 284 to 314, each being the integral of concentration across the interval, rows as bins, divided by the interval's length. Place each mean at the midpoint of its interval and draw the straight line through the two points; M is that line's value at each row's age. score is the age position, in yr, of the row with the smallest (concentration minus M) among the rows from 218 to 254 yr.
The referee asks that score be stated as 231 yr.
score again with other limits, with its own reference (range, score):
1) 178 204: 186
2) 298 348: 346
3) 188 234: 231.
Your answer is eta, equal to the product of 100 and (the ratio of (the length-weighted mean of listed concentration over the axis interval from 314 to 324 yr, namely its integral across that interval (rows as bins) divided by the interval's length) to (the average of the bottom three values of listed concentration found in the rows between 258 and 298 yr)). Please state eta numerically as 93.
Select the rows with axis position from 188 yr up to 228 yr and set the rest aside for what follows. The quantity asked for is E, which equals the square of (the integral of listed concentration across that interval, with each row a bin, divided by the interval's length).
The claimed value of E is 558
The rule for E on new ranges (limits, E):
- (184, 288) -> 566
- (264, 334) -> 569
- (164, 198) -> 566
